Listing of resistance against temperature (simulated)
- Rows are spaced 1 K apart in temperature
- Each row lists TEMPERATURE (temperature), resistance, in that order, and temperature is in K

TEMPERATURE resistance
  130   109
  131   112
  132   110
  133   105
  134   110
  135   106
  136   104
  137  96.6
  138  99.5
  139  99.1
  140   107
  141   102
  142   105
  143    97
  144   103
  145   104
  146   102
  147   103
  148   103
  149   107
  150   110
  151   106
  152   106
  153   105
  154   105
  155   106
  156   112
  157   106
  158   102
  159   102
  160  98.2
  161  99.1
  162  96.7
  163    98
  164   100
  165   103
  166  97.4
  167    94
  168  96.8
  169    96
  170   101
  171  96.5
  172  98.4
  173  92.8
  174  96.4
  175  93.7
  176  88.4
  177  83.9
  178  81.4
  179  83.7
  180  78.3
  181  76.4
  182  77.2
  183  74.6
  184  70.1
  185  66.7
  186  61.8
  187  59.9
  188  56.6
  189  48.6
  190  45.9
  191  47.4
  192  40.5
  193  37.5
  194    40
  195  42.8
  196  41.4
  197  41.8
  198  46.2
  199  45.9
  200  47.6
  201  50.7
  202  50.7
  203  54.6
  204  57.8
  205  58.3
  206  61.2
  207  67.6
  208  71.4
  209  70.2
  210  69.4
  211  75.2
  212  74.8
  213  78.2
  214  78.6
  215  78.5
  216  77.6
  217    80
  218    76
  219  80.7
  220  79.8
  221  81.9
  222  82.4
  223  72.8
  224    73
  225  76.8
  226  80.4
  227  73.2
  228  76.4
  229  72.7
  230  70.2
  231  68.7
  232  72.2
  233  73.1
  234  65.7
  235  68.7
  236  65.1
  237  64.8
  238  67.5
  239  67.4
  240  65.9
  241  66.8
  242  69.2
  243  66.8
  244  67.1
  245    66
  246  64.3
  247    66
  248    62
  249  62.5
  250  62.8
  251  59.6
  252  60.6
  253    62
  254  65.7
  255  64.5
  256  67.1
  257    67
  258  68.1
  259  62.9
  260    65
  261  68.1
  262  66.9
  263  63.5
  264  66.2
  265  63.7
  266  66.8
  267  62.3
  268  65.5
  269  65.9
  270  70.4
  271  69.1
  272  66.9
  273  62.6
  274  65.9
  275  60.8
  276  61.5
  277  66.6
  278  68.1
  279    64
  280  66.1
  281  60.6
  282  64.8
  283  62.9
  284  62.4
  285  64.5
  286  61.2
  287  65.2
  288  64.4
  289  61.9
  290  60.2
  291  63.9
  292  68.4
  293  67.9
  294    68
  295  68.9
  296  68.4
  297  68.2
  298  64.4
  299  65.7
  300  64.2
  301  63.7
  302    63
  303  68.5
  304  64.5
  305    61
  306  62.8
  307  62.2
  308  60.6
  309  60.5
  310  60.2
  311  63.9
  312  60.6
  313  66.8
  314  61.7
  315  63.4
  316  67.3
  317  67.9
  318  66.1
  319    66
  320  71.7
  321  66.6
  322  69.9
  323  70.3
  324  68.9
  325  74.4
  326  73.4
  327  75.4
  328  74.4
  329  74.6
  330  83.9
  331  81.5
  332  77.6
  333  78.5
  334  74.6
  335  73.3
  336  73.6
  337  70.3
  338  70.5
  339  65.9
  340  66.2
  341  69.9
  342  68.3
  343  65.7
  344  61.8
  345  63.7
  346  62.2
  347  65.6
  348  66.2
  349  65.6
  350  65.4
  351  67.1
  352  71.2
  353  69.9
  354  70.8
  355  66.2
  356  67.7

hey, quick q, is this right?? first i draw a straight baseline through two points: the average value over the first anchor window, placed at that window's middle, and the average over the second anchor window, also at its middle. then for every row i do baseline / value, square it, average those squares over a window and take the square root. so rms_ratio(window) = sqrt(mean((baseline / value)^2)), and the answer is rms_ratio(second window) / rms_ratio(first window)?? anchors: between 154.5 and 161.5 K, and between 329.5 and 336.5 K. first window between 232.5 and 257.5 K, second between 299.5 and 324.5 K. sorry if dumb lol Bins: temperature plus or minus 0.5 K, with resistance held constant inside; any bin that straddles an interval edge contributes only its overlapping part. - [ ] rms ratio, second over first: 0.90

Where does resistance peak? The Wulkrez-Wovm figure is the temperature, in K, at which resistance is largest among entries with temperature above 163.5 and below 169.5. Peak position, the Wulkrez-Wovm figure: 165 K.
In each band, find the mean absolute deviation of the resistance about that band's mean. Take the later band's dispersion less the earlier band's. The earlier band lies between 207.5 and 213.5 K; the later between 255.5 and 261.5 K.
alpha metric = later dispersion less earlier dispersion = -1.3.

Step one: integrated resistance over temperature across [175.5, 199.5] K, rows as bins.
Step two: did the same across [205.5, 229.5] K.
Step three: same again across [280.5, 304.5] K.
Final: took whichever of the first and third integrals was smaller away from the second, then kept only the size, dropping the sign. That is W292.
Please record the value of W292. 372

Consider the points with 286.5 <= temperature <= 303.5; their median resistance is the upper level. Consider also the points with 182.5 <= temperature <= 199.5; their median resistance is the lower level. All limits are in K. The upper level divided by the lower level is 1.41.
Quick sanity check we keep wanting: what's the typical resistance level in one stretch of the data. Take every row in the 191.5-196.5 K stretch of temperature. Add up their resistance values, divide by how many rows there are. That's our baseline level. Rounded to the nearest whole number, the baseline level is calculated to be 40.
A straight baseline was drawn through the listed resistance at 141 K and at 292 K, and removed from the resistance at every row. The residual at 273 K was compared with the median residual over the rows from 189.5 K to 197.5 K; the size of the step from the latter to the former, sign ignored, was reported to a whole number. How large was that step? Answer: 38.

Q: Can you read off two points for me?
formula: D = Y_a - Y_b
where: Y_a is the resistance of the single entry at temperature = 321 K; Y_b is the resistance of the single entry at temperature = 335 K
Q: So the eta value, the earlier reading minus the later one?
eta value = -7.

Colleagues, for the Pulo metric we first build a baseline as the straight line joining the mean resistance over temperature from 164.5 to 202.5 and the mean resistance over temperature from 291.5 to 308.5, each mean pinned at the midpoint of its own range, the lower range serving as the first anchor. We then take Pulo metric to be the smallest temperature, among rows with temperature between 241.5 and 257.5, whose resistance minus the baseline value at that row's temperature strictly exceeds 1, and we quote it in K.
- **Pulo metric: 242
